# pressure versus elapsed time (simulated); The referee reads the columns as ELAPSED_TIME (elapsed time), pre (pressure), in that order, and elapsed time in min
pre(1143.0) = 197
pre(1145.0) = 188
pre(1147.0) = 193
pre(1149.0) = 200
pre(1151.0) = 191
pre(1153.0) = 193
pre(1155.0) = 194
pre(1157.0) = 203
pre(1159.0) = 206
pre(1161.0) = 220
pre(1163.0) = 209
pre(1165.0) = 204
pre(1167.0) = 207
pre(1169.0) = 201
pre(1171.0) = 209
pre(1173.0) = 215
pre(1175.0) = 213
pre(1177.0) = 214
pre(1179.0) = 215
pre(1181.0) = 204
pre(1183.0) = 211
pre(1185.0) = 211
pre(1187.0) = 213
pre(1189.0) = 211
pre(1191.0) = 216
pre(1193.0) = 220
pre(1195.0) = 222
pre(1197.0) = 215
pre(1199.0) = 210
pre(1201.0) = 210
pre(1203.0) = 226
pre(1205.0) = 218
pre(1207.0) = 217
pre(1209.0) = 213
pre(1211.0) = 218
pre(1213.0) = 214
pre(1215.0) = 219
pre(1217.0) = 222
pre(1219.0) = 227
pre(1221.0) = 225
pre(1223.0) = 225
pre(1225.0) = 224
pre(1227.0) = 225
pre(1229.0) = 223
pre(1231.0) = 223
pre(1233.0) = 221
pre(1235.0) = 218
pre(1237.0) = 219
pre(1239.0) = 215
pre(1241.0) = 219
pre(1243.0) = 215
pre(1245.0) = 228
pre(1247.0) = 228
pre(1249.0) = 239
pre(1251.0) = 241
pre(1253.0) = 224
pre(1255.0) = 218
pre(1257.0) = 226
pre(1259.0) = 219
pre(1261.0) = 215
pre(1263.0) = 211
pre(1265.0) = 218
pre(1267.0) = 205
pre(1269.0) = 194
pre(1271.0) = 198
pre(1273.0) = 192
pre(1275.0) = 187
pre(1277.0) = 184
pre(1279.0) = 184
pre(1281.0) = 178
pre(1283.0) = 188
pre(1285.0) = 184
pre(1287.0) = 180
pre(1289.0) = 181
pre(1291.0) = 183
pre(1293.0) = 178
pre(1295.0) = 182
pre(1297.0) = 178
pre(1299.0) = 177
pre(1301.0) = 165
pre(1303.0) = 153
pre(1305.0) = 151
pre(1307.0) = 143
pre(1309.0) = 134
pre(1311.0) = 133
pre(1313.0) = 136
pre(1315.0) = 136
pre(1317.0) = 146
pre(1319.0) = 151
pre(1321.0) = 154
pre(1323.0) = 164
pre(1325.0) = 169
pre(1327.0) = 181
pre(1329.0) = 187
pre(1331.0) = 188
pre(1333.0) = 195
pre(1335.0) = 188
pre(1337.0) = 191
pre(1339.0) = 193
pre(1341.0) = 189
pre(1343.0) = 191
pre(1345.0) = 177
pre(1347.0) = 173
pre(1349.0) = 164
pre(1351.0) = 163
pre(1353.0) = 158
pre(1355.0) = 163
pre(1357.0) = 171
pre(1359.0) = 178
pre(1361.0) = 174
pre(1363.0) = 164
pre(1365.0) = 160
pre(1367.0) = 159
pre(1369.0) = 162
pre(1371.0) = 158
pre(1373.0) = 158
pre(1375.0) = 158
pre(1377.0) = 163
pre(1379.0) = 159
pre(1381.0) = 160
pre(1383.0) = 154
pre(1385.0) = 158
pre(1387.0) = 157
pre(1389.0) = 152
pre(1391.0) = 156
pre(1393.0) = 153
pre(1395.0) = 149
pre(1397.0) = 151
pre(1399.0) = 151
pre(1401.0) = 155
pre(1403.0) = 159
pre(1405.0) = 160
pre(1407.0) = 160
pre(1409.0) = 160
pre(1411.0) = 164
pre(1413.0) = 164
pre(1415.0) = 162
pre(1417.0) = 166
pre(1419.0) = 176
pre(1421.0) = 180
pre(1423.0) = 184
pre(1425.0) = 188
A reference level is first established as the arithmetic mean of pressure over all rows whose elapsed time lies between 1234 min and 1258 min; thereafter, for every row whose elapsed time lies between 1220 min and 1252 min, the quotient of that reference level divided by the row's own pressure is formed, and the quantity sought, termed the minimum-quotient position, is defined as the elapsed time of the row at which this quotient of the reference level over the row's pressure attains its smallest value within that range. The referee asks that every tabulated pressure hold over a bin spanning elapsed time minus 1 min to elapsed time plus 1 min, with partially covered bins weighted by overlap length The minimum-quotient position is 1251.0 min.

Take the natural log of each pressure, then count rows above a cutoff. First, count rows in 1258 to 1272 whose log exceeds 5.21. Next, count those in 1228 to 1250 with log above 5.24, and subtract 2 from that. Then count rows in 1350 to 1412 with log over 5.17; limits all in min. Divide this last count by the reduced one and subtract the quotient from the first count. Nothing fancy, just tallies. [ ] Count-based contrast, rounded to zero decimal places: 7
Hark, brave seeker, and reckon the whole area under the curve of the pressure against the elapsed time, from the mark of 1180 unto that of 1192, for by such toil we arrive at 2532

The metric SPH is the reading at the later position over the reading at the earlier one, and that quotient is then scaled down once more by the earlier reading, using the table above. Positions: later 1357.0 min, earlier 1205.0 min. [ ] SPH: 0.0036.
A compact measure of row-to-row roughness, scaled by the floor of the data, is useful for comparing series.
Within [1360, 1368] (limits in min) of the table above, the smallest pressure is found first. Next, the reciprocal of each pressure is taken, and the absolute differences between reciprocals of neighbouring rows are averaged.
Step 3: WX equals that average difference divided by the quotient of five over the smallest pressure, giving 0.006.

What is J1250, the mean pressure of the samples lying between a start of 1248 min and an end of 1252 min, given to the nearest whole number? 240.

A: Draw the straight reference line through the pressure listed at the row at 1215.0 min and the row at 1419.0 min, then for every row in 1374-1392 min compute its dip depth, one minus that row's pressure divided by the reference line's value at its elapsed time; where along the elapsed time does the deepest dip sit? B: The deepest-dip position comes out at 1389.0 min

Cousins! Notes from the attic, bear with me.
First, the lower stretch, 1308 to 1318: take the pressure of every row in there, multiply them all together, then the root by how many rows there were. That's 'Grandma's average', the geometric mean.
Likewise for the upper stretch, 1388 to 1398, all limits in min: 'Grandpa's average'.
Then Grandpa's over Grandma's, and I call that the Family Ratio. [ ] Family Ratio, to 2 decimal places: 1.11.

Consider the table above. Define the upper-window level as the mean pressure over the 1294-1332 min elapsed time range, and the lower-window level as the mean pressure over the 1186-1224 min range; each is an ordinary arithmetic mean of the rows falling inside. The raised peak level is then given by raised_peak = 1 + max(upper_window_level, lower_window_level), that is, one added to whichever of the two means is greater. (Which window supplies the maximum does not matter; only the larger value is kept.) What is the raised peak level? 219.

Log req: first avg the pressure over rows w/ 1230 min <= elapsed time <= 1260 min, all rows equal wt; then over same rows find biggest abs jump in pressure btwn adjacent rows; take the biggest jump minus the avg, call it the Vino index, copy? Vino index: -207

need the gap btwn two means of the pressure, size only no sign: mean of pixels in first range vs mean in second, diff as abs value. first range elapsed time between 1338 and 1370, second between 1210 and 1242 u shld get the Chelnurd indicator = 50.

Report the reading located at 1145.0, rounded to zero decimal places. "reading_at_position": 188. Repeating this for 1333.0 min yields 195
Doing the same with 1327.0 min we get 181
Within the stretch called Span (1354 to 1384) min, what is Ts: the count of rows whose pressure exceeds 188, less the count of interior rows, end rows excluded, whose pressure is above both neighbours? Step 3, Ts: -4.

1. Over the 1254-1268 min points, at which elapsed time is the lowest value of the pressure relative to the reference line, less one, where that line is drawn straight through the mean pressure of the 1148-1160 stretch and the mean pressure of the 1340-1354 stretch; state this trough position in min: 1267.0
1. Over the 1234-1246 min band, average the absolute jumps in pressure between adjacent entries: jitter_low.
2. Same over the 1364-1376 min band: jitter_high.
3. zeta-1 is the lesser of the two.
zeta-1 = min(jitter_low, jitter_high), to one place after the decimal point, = 1.6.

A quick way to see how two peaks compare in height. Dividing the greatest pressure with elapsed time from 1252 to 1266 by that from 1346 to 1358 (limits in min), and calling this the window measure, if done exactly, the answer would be 1.31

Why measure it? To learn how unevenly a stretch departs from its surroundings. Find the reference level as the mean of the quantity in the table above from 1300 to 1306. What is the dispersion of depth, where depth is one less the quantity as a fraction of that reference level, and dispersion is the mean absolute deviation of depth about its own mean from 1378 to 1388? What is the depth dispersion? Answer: 0.011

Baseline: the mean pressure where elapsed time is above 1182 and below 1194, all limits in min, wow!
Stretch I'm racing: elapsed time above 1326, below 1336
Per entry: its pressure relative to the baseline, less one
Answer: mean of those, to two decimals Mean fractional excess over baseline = -0.12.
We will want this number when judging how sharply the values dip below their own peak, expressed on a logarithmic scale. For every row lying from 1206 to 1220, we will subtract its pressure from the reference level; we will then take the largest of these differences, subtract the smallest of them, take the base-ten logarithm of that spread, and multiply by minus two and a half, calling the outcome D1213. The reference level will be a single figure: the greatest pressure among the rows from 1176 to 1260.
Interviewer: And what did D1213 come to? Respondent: -2.9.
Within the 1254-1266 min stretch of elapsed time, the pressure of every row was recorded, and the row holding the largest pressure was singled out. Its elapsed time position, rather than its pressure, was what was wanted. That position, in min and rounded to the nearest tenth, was 1257.0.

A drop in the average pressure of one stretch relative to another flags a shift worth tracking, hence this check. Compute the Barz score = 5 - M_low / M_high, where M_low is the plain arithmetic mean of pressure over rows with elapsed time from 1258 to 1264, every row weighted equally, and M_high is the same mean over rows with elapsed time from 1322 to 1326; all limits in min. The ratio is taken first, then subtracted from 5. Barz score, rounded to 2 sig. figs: 3.7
